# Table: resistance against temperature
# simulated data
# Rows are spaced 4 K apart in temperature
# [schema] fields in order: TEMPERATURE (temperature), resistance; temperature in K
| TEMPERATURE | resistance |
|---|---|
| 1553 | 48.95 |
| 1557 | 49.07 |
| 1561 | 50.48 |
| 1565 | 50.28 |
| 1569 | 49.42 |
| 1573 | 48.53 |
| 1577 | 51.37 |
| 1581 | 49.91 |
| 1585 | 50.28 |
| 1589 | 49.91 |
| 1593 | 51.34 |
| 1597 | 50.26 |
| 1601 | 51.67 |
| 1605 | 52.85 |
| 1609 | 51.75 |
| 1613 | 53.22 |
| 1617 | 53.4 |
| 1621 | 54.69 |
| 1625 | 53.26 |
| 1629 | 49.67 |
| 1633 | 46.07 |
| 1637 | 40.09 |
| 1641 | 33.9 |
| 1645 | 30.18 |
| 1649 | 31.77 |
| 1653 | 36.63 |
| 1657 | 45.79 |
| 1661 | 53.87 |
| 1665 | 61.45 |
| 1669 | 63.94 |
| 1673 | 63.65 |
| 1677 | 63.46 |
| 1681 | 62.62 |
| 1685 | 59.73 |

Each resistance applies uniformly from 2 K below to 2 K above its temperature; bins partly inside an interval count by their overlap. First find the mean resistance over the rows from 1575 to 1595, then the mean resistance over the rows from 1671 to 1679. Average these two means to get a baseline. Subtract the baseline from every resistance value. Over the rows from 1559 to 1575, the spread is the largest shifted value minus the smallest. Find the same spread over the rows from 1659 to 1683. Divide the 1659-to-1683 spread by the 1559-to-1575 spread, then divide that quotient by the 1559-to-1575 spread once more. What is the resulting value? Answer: 3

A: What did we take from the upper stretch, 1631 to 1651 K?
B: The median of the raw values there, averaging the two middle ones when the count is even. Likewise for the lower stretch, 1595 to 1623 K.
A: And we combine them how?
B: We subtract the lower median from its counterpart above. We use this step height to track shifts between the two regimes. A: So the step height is -19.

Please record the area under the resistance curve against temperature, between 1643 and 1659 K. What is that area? 577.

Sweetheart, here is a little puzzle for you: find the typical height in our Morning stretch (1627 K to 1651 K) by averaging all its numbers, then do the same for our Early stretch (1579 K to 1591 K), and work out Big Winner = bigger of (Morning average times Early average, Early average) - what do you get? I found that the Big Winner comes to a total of 1932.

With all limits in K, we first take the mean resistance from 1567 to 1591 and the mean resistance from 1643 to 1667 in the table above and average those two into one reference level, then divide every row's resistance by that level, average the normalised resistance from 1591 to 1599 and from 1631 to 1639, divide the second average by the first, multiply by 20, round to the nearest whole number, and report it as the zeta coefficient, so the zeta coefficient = 17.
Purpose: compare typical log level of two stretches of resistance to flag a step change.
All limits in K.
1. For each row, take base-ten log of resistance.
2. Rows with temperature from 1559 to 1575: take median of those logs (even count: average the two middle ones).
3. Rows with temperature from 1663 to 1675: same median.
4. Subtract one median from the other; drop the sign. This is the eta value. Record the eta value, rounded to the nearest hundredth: 0.11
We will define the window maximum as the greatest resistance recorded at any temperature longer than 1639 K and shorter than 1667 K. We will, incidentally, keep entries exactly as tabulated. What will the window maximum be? 61.45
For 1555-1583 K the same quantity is 51.37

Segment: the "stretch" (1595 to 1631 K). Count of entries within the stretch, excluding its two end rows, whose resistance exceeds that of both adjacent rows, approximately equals 2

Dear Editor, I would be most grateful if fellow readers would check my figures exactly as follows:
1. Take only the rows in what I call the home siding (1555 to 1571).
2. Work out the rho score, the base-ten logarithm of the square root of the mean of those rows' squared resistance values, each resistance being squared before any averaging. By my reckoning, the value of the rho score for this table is 1.70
